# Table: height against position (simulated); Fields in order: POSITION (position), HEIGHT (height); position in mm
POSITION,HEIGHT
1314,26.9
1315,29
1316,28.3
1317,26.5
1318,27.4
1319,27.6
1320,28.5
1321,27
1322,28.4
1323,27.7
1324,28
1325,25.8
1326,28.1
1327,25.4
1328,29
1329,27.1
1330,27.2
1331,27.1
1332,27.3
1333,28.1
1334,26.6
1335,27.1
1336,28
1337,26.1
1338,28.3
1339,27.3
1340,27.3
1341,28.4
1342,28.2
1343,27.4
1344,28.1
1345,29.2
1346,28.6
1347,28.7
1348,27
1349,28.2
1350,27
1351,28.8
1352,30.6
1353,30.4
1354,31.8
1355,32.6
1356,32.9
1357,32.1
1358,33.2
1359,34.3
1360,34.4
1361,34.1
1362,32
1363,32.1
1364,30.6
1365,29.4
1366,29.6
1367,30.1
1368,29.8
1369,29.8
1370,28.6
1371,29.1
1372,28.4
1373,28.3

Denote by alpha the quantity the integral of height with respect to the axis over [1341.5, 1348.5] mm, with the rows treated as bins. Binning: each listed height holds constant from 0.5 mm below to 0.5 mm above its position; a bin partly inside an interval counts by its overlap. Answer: 197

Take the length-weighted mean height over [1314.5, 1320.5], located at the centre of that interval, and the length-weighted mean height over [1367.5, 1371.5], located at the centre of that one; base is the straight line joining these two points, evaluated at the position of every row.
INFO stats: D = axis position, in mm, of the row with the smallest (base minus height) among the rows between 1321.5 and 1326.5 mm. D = 1322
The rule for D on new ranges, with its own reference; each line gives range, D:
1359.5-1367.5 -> 1360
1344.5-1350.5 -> 1345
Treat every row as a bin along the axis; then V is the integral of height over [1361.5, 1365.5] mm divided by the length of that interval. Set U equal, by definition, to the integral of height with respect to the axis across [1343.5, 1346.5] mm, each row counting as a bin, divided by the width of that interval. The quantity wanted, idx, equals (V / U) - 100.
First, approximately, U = 28.6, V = 31.0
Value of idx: -98.9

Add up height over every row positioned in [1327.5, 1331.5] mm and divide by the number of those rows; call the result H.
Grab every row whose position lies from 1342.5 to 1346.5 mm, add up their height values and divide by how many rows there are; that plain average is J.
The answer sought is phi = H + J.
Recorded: 56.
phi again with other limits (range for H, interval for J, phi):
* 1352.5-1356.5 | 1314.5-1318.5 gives 60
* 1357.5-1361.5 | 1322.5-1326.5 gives 61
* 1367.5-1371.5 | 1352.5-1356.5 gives 61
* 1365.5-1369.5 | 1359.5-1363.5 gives 63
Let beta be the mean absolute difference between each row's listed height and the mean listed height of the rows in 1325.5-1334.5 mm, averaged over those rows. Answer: 0.72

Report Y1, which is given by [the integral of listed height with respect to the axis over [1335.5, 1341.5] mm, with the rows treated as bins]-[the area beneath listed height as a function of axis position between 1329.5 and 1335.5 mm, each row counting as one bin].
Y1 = 2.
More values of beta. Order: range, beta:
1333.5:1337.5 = 0.60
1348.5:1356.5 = 1.72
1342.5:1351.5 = 0.65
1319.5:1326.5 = 0.71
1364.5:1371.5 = 0.39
